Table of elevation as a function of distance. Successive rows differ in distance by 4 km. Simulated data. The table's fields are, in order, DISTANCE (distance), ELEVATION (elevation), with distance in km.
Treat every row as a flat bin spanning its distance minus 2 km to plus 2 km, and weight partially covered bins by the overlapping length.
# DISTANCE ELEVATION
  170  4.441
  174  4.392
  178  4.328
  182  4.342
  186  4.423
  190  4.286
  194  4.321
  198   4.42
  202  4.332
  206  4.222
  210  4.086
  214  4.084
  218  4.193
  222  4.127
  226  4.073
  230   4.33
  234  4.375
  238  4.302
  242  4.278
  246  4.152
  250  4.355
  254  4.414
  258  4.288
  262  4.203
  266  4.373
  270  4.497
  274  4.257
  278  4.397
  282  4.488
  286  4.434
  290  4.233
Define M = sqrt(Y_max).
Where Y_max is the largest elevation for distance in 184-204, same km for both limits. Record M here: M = 2.10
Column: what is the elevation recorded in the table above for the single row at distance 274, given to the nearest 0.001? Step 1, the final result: 4.257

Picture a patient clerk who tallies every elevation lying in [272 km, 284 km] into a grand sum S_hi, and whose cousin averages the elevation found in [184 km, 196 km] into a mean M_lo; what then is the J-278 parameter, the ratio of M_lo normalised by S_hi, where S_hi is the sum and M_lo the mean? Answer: 0.330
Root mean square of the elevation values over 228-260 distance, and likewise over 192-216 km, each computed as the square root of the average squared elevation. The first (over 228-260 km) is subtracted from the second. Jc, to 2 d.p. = -0.07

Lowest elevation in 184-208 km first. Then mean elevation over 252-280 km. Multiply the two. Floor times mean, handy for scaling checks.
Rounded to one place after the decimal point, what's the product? 18.4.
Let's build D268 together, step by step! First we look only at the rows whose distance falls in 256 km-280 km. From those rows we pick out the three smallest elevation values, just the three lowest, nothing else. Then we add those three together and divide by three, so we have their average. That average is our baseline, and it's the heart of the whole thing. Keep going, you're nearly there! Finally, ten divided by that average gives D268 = 2.35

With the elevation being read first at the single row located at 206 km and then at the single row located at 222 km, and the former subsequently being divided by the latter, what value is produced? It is 1.023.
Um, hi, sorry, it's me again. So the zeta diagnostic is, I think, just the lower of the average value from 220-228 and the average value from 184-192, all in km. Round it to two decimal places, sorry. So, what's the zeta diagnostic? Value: 4.10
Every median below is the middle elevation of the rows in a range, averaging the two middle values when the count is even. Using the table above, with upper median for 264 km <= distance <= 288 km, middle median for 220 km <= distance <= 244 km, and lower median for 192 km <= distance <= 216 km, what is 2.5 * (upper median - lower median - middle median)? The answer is -10.4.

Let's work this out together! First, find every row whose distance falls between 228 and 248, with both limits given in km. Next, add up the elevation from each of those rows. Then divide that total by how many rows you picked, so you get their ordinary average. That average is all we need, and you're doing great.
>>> 4.29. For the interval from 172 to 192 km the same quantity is 4.35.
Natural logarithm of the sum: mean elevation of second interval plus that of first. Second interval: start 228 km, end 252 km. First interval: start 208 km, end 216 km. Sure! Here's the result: 2.13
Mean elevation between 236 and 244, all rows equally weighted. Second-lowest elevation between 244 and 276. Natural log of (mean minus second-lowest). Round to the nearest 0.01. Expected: -2.44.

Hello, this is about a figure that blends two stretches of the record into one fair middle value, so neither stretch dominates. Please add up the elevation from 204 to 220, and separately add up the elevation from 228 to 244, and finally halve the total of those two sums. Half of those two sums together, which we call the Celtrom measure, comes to 16.9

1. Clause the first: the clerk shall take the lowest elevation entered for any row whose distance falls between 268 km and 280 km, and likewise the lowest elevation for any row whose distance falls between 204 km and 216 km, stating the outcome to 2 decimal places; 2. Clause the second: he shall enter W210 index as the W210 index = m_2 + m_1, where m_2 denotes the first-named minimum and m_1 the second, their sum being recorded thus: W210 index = 8.34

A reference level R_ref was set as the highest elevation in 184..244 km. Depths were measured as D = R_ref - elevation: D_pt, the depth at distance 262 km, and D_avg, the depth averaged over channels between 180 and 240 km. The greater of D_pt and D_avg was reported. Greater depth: 0.220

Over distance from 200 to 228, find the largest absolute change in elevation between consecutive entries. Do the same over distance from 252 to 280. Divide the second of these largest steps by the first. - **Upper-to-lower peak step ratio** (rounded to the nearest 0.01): 1.76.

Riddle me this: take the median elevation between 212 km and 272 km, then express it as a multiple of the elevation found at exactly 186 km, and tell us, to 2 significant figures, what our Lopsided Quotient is 0.97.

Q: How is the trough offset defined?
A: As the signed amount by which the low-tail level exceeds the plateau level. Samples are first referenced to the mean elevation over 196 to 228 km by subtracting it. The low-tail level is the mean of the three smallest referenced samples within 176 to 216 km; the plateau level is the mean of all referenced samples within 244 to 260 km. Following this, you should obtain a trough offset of -0.17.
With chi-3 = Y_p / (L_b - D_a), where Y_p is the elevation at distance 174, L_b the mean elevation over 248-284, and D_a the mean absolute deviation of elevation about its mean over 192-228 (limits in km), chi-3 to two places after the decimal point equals 1.03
